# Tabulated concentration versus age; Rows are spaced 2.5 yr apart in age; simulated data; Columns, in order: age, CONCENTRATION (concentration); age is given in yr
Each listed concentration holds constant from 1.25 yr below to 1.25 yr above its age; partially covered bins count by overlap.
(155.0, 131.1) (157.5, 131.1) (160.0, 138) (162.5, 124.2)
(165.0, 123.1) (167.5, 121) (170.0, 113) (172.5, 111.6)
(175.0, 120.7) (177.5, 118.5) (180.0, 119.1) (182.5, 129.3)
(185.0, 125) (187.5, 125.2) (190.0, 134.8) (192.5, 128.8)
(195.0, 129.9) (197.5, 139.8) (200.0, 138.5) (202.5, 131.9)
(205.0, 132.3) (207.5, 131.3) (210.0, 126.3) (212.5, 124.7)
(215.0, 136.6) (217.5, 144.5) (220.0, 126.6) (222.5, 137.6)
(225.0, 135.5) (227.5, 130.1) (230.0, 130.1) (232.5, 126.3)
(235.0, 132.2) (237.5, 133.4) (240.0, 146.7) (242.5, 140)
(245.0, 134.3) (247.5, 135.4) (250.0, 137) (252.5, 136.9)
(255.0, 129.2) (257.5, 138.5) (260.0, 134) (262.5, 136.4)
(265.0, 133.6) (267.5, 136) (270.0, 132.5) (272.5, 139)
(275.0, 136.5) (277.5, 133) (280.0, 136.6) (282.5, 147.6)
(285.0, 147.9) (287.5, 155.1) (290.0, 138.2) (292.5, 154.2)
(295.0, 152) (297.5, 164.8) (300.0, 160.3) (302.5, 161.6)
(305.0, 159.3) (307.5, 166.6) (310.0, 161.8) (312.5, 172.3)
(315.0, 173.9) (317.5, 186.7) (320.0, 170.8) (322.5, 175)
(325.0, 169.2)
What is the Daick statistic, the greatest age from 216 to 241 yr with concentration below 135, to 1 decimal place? 237.5 yr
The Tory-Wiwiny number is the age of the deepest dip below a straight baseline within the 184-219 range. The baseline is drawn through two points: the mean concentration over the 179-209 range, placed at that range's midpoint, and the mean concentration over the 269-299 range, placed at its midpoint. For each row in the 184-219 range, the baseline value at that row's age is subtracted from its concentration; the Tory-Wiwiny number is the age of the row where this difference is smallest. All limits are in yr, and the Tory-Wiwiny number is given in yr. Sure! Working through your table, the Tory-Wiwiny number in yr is 212.5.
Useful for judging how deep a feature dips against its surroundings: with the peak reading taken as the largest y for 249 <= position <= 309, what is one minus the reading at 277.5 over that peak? 0.20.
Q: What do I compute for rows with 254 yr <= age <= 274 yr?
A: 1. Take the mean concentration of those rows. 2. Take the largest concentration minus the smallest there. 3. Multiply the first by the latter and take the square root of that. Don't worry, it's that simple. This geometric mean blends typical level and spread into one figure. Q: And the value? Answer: 36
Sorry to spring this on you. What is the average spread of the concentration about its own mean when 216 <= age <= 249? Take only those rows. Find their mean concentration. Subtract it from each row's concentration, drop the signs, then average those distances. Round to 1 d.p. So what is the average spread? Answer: 4.7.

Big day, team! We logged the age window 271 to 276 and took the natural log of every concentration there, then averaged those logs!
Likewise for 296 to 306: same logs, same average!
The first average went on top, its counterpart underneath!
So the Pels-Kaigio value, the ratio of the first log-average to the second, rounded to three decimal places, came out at 0.969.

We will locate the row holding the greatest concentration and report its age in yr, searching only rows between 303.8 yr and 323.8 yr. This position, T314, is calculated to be 317.5 yr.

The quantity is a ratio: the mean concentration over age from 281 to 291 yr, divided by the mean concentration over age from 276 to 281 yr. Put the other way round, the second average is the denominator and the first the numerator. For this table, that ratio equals 1.09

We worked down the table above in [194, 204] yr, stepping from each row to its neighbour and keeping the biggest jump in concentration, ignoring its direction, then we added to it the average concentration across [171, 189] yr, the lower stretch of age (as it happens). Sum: 131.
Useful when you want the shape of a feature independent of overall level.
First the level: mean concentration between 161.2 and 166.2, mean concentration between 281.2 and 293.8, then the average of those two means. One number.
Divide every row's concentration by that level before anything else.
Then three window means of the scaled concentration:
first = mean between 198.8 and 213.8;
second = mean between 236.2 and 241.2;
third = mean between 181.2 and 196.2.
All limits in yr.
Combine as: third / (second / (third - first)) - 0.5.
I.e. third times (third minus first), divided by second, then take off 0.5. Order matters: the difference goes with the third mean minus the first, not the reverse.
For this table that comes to -0.51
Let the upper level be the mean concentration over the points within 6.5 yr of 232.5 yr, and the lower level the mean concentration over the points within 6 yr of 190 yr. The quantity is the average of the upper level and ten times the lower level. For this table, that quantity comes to 709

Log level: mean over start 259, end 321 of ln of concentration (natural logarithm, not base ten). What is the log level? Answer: 5.02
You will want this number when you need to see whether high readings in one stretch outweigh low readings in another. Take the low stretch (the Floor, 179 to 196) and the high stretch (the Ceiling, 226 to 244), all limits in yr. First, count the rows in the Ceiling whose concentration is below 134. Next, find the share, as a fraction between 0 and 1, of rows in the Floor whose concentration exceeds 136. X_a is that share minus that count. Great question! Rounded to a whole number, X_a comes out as -5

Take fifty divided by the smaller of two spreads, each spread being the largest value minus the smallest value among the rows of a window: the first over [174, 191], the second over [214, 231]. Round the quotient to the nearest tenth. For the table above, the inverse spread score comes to 3.1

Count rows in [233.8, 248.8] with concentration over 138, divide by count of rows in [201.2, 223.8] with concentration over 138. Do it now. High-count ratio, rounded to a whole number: 2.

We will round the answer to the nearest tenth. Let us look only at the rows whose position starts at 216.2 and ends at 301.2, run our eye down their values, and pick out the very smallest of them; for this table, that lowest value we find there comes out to 126.3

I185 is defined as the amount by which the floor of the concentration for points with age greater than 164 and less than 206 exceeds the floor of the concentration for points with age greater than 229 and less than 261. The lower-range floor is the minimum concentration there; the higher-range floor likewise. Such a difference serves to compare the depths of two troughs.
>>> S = -15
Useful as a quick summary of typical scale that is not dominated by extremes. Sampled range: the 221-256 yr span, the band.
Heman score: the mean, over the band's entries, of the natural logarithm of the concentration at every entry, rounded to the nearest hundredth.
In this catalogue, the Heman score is 4.90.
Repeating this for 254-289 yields 4.93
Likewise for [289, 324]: 5.10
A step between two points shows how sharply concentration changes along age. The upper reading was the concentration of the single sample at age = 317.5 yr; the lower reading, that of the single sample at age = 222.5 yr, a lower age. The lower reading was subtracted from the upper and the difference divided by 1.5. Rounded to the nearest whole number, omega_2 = 33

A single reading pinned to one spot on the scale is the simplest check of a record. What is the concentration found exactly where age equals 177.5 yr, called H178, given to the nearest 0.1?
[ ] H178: 118.5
